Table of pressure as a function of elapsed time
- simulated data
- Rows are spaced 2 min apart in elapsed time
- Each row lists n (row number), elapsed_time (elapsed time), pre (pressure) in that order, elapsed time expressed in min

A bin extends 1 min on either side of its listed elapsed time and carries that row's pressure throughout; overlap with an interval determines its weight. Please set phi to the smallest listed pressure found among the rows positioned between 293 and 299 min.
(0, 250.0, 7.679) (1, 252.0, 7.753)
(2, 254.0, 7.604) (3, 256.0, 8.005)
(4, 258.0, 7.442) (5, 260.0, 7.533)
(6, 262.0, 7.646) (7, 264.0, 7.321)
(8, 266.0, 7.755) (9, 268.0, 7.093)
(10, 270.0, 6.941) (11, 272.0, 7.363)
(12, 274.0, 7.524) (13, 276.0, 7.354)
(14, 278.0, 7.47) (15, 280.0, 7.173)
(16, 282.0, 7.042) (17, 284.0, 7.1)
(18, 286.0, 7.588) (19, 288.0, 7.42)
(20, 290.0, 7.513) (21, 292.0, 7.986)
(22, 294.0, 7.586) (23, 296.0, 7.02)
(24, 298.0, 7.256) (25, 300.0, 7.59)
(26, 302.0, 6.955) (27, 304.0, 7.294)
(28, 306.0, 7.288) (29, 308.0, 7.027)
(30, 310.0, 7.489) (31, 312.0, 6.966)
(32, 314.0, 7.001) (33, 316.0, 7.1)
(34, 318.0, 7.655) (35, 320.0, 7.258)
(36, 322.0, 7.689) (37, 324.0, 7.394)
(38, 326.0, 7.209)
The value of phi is 7.02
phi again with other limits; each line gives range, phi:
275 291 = 7.042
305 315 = 6.966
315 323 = 7.1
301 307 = 6.955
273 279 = 7.354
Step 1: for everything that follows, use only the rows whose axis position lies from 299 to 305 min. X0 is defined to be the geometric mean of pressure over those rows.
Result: 7.28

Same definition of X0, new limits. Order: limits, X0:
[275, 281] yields 7.33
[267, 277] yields 7.25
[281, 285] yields 7.07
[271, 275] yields 7.44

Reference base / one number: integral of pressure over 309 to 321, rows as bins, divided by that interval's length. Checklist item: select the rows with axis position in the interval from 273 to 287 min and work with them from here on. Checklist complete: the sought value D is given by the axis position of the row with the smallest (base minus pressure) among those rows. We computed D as 286.0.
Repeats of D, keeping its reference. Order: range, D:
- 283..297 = 292.0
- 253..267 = 256.0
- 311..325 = 322.0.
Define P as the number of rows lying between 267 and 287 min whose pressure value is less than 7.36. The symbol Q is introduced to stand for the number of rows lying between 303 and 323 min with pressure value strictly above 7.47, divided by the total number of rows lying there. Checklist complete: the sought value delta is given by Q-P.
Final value -5.70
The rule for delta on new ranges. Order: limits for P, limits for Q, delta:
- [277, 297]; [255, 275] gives -3.50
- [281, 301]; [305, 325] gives -3.70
